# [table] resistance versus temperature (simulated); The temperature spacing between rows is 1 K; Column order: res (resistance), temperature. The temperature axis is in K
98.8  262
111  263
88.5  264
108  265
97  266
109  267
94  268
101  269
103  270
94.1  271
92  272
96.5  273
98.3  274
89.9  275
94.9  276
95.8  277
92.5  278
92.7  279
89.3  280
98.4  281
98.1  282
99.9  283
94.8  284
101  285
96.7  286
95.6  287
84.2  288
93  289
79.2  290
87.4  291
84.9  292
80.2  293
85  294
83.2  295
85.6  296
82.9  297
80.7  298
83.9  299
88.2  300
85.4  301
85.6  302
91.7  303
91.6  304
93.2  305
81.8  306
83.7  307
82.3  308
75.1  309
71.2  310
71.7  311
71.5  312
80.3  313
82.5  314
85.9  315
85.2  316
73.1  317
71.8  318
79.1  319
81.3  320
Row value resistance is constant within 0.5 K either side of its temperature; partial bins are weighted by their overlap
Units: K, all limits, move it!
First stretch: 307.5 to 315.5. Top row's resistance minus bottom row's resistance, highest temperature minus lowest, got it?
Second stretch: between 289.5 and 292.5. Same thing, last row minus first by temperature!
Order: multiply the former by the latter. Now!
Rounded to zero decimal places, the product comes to 21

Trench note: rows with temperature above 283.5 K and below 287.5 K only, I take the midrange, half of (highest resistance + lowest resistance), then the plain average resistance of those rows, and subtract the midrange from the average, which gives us -0.9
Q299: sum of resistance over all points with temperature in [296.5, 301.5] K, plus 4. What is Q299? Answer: 425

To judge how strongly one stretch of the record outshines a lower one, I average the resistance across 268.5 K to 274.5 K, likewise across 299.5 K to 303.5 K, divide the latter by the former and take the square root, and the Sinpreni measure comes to 0.95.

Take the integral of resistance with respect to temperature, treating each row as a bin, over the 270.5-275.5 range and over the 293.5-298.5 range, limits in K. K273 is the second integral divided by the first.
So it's 0.887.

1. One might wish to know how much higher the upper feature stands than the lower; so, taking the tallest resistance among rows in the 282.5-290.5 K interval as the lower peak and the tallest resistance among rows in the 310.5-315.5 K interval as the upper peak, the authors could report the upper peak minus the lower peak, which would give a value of -15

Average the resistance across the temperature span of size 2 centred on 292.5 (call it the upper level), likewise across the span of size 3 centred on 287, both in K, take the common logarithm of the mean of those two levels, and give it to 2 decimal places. 1.94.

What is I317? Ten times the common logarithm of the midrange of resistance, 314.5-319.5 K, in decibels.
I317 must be 19.0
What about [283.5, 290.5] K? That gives 19.5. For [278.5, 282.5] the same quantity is 19.7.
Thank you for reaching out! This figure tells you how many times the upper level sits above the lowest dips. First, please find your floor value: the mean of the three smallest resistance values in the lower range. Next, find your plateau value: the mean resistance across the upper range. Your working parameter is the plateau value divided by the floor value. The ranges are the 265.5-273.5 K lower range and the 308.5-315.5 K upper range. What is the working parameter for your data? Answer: 0.82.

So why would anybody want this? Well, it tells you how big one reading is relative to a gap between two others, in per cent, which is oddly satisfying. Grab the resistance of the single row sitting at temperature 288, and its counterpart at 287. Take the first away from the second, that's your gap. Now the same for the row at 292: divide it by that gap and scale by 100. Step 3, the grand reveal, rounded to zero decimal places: 745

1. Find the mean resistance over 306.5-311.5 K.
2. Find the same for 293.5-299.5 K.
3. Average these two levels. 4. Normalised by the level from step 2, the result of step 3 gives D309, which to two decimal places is 0.96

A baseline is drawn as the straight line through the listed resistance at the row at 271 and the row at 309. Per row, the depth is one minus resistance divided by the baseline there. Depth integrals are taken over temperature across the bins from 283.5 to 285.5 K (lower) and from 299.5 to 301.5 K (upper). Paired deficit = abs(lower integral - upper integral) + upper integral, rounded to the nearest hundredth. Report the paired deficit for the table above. -0.13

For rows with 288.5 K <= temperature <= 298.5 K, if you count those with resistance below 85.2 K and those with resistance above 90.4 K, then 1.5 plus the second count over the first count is 1.6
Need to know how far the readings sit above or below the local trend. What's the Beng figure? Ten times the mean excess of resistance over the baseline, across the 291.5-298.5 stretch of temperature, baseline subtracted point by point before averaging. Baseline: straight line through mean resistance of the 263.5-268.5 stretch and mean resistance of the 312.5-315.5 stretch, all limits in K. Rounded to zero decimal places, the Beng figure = -62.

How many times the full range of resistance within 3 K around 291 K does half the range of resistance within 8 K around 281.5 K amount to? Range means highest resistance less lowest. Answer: 0.71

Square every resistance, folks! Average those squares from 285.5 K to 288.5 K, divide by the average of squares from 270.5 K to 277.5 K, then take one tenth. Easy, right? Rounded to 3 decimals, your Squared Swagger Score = 0.095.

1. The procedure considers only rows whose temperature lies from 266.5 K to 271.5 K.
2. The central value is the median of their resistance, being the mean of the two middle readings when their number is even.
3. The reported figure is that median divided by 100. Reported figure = 1.01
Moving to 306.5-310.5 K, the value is 0.79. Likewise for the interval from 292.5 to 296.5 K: 0.84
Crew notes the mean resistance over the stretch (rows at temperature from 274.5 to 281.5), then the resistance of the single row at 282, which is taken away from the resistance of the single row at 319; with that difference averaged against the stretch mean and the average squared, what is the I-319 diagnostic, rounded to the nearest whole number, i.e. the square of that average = 1382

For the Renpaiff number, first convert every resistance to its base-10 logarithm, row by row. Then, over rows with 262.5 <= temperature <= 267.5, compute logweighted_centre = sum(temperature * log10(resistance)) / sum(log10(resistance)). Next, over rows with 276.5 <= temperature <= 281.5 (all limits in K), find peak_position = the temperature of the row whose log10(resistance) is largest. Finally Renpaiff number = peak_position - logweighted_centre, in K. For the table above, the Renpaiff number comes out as 16.0 K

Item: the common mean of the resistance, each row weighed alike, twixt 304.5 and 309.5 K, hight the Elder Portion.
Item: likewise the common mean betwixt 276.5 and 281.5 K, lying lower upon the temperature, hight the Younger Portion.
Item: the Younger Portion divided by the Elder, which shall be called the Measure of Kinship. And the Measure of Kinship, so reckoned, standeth 1.13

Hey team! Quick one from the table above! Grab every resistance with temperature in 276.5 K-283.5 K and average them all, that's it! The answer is 95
